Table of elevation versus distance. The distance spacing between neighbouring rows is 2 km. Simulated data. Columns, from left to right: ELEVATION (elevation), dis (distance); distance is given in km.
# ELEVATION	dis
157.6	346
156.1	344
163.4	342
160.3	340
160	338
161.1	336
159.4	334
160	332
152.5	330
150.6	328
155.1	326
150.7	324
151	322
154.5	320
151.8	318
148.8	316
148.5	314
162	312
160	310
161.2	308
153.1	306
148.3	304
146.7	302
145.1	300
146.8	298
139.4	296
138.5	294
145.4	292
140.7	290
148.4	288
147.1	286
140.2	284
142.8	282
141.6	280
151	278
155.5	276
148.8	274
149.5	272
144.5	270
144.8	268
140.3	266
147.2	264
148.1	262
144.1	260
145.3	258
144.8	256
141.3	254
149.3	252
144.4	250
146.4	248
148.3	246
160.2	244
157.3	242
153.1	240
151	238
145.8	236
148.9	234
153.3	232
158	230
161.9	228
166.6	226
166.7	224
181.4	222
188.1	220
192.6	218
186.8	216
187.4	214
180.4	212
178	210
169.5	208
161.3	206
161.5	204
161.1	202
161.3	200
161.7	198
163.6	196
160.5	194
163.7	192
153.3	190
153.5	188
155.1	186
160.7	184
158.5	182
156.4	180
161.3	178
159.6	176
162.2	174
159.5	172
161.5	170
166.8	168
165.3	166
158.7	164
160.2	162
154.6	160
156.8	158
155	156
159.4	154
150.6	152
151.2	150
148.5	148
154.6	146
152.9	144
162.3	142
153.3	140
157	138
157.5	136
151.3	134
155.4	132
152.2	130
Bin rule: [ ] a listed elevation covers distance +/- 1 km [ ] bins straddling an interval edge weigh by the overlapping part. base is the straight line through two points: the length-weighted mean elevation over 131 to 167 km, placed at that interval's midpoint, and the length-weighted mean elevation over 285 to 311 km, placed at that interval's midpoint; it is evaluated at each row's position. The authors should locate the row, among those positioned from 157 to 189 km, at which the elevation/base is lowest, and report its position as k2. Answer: 160 km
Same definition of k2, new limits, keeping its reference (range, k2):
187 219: 190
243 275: 266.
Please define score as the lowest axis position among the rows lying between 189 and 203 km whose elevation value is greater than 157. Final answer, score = 192 km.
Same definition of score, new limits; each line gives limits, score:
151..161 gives 154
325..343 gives 332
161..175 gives 162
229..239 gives 230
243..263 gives 244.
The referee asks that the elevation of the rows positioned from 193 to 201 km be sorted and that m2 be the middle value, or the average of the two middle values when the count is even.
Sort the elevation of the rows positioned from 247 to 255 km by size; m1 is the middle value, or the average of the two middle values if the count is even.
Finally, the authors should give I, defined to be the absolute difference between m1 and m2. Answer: 16.1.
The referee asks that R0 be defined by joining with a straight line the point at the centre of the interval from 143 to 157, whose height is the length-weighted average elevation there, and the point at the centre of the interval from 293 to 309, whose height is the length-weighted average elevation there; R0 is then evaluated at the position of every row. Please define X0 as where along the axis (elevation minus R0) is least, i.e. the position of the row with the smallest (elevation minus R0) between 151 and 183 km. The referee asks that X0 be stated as 152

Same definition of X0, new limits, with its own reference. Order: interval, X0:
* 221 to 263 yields 254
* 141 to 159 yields 148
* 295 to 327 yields 296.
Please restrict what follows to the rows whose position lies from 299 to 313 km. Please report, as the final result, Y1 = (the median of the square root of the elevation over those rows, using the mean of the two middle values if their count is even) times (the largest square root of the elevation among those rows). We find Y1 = 157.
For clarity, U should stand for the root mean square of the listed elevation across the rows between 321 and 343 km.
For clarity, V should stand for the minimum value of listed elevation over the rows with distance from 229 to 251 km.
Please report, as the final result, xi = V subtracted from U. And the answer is 12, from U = 156.8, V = 144.4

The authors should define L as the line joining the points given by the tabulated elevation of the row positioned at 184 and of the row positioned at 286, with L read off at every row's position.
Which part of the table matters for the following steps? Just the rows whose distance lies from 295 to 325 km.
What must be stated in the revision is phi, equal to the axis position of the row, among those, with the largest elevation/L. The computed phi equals 312 km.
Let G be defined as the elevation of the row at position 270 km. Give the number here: 144.5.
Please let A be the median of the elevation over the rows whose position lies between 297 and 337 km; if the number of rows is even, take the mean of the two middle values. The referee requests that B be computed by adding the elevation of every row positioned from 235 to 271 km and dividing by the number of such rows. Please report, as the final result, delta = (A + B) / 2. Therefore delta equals 150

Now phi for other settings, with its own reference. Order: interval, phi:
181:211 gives 210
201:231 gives 218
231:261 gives 244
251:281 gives 276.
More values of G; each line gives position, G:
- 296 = 139.4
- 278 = 151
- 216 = 186.8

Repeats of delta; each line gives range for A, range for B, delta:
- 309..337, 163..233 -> 160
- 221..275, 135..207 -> 154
